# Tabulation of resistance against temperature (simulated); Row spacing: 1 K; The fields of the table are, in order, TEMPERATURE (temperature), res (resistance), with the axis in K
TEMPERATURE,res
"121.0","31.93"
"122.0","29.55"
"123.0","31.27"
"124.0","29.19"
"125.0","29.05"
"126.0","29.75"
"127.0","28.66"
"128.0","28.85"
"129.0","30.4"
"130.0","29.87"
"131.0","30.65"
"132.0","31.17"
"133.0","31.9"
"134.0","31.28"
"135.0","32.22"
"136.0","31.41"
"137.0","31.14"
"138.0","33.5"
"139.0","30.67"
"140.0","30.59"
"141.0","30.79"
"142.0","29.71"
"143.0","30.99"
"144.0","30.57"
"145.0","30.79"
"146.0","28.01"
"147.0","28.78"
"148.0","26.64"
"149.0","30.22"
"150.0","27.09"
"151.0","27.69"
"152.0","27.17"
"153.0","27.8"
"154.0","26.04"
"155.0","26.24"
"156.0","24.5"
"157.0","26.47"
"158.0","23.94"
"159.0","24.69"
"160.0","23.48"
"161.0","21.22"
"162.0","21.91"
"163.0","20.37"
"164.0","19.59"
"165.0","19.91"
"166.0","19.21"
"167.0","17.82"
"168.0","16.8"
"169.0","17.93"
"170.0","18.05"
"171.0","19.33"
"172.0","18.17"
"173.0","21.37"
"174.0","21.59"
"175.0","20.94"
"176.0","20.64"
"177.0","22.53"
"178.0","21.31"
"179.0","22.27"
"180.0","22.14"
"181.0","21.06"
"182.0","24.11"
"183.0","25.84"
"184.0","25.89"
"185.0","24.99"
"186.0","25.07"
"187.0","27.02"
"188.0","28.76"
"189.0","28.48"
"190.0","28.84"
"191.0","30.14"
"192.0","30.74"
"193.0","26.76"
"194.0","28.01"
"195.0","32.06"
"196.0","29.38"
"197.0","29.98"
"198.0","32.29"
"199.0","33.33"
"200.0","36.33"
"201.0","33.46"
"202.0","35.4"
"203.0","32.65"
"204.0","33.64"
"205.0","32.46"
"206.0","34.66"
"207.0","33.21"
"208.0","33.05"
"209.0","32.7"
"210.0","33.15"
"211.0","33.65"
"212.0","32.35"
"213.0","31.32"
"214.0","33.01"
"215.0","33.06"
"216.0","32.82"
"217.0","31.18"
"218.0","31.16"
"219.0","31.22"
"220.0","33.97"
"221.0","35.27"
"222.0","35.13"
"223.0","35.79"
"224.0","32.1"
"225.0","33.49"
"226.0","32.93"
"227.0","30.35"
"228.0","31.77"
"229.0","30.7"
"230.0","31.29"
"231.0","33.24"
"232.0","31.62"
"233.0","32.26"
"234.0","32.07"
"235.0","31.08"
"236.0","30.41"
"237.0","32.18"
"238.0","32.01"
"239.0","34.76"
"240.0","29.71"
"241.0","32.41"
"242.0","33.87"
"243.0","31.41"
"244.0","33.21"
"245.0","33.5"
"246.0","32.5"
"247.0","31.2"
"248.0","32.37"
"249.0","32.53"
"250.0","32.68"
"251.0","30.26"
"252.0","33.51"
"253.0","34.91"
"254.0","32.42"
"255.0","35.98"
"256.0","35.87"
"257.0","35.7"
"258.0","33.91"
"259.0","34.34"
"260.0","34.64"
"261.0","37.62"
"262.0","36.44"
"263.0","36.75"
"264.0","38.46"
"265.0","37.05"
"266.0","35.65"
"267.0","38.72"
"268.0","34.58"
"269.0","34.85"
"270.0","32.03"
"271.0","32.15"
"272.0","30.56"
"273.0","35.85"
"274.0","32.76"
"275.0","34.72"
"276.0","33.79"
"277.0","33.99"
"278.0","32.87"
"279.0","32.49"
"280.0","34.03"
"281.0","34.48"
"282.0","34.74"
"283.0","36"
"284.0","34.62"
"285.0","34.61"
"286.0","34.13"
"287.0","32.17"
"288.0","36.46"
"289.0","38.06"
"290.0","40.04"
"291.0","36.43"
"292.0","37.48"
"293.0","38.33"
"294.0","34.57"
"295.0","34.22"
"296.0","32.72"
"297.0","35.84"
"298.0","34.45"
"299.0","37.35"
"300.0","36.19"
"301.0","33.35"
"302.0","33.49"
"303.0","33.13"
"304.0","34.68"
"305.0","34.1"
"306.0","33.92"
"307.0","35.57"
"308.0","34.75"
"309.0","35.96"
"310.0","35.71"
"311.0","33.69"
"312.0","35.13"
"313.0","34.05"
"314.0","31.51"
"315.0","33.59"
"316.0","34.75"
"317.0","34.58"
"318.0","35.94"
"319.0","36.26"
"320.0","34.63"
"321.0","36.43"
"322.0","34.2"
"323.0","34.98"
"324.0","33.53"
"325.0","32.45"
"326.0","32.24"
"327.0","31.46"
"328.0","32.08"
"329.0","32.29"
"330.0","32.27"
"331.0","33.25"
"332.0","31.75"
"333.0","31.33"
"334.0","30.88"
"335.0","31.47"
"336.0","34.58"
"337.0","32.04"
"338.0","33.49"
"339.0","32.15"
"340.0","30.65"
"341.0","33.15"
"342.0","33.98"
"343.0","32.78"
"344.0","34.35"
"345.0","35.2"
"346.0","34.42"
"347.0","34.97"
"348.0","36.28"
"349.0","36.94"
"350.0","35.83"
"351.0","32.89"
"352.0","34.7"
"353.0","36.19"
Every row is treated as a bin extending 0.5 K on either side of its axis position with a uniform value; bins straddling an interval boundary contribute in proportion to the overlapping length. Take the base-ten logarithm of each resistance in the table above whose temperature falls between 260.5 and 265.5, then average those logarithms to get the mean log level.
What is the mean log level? 1.57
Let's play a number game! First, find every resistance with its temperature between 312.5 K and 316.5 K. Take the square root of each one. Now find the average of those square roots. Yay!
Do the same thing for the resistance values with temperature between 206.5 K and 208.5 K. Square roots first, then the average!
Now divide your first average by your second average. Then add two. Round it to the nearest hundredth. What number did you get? 3.01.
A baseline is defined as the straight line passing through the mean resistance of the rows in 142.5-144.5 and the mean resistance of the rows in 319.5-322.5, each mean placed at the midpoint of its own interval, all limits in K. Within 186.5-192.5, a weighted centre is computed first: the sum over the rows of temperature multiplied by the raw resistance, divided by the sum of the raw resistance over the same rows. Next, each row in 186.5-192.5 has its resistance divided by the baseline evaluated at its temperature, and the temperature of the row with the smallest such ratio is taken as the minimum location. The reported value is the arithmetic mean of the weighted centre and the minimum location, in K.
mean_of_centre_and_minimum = 188.3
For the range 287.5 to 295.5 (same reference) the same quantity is 293.2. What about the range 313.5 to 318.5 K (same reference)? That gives 315.0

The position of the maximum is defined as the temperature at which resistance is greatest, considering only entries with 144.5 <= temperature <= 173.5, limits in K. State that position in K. 145.0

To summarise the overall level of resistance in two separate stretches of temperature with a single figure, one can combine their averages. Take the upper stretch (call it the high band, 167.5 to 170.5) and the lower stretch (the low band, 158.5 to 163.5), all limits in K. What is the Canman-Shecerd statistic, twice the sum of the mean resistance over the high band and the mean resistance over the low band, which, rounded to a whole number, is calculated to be 80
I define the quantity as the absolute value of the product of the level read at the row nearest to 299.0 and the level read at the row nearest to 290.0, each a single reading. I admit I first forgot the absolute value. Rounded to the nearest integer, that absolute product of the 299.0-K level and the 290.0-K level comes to 1495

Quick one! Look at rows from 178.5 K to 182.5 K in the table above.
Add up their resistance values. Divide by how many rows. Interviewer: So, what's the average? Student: 22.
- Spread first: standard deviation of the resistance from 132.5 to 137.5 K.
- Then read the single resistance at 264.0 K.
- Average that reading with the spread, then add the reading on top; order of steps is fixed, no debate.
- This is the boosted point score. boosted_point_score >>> 57.9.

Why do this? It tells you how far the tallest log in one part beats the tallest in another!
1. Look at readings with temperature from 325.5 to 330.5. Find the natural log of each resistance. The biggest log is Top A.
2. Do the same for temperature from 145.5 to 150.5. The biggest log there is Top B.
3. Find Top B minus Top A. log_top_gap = -0.07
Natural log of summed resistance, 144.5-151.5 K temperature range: 5.29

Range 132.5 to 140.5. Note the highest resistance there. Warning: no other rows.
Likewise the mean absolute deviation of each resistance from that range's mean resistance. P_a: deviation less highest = -32.8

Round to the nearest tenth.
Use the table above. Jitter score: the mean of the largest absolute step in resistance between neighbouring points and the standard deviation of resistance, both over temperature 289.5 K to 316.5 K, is 2.8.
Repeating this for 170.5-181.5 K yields 2.2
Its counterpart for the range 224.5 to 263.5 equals 3.5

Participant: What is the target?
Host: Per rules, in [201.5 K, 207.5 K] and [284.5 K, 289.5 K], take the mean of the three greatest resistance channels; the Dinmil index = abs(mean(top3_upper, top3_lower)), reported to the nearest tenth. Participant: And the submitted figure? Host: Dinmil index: 35.5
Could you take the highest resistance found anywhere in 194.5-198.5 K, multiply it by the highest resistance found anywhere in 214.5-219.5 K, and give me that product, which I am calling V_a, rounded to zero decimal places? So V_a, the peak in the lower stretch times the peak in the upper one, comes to 1068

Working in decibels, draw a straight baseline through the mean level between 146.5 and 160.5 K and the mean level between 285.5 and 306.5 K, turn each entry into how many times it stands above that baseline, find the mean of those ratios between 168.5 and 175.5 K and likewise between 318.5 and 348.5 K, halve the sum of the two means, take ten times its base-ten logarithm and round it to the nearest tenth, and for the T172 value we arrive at -1.0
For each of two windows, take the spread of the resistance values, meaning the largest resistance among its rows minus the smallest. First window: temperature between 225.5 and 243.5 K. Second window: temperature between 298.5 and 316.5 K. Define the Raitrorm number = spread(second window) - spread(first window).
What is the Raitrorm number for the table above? 0.8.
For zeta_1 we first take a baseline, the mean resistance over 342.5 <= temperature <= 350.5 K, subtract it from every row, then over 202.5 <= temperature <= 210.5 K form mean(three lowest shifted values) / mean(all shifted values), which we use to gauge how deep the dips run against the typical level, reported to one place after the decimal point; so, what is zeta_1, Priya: 1.3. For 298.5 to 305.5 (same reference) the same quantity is 3.7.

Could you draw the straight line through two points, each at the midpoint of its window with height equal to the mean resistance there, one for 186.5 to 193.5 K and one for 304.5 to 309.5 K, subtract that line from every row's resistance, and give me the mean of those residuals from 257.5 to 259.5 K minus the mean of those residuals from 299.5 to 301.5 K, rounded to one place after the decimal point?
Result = 1.6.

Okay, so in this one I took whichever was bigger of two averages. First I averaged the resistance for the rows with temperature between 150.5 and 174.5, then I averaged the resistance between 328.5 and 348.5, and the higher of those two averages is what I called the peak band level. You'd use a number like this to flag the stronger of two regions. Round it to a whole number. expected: 33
